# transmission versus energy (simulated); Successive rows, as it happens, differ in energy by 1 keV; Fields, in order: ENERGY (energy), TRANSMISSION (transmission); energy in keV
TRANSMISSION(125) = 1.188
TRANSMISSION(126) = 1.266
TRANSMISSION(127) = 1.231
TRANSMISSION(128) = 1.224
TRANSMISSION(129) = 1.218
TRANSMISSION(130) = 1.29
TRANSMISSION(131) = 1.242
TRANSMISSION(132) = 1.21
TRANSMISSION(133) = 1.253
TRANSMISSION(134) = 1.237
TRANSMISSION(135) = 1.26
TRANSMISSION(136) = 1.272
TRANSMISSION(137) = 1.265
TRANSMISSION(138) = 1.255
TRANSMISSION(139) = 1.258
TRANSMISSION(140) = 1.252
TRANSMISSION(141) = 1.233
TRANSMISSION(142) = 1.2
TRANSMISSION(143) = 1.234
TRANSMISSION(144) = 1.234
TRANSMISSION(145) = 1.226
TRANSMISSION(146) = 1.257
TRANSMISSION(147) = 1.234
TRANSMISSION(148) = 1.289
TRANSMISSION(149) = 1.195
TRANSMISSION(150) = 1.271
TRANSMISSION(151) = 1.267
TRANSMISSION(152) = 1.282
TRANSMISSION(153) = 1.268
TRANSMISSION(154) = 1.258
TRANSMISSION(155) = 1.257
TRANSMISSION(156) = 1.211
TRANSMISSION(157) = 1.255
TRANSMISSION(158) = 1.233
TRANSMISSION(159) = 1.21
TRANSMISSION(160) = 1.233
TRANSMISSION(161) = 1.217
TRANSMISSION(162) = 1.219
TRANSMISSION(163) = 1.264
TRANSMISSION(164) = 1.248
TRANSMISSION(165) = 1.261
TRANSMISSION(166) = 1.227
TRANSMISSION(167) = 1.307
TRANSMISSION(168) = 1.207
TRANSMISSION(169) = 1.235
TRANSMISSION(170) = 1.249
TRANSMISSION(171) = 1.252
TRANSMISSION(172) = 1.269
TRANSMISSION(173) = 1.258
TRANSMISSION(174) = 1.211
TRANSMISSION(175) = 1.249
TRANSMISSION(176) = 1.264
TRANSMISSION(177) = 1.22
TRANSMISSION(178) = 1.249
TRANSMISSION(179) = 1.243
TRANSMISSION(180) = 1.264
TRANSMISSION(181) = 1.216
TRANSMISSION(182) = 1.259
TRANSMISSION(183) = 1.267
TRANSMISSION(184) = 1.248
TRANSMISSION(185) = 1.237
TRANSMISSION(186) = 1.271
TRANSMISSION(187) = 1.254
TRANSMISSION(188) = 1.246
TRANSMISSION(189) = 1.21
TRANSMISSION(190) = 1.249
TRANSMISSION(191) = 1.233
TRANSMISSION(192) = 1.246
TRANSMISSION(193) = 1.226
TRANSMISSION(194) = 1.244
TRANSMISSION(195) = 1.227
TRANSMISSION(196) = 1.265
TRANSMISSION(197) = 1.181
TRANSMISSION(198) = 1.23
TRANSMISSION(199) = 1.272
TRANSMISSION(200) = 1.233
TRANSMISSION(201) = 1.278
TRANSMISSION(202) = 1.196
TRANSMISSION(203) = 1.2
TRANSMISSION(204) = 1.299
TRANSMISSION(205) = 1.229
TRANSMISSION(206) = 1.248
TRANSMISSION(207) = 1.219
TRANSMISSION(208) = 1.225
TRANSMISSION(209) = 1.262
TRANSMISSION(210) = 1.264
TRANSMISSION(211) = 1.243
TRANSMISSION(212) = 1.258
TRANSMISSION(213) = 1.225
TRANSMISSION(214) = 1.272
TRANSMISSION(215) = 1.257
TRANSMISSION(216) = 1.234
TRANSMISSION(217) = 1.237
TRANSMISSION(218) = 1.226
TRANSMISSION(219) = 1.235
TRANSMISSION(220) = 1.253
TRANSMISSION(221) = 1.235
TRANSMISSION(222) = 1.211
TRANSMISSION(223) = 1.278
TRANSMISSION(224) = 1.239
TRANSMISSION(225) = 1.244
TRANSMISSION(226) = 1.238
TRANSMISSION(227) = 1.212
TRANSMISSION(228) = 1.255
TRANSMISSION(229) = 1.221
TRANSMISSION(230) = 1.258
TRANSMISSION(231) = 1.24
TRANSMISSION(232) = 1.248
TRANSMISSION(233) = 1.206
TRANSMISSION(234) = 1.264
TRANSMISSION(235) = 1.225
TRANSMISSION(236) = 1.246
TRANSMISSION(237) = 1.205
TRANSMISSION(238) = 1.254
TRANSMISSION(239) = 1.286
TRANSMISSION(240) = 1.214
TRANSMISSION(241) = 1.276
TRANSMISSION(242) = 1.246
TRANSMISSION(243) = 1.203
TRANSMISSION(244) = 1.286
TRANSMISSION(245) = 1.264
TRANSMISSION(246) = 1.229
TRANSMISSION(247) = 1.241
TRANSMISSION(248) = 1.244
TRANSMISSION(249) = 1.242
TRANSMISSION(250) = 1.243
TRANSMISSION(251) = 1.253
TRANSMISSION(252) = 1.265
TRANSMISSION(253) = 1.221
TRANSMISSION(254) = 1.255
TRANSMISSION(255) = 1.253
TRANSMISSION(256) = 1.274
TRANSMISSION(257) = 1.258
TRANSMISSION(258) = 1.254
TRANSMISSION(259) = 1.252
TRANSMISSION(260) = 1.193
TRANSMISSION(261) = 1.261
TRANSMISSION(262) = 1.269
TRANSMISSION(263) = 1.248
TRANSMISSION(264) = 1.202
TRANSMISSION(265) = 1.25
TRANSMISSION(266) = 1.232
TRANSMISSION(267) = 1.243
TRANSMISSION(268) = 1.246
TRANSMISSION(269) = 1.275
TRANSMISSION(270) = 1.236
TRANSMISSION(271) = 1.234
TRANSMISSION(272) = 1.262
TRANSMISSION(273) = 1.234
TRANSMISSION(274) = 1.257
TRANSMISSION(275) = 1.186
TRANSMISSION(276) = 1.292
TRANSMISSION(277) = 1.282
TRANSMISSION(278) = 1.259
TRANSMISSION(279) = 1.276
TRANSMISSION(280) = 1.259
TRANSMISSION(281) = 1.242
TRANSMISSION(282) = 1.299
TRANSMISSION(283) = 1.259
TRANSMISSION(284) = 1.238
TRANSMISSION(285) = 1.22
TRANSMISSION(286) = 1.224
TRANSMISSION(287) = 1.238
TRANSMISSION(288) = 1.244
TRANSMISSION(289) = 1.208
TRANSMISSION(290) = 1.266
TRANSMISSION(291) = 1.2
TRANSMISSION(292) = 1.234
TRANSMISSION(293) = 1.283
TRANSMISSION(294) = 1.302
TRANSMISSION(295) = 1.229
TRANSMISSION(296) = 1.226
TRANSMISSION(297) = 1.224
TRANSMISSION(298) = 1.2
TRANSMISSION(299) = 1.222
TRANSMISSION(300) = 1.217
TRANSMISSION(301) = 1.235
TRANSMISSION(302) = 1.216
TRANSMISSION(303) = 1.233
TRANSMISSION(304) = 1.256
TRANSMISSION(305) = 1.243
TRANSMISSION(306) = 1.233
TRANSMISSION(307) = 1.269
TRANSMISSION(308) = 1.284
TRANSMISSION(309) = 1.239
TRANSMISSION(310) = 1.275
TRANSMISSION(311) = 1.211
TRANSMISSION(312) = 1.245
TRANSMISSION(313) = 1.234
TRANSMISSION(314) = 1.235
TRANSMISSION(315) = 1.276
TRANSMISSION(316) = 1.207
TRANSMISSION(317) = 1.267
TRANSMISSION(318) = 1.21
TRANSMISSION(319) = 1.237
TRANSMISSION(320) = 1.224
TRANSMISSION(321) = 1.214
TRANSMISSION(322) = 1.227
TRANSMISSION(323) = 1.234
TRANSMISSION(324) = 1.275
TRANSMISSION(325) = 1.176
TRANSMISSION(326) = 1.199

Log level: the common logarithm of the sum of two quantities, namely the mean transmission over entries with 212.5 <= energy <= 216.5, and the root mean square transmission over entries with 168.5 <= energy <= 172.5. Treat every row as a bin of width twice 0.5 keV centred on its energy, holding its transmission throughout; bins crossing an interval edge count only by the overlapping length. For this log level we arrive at 0.398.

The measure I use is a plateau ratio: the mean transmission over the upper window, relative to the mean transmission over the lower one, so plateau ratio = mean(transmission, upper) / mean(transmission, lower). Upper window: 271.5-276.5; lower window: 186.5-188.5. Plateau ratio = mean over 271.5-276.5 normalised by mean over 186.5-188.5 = 1.00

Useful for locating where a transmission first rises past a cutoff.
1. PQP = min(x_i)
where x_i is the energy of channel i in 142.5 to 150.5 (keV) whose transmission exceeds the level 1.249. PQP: 146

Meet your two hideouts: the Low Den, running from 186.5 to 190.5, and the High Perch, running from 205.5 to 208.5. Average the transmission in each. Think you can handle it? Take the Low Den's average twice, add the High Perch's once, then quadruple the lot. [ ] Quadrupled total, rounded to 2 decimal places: 14.84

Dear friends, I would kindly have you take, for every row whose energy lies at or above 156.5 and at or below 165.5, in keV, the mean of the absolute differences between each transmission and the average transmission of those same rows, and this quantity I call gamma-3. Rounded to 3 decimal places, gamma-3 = 0.017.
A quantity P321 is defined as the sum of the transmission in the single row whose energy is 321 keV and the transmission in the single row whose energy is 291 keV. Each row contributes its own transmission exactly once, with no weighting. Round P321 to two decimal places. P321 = 2.41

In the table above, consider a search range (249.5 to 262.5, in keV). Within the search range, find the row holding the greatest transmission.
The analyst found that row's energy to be 256 keV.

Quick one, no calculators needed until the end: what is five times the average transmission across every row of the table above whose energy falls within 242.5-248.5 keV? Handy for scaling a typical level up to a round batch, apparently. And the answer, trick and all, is 6.22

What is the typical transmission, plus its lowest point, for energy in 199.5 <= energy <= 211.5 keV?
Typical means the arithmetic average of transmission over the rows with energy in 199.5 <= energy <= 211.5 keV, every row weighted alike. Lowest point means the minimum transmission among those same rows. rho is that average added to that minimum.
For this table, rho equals 2.44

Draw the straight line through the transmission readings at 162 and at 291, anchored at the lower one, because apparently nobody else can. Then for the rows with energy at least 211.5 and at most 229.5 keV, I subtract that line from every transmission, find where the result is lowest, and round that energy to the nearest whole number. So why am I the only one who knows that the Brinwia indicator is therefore 222 keV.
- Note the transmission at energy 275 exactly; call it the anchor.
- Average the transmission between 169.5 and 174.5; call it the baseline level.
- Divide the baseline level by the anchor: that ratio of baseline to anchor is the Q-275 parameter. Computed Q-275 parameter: 1.05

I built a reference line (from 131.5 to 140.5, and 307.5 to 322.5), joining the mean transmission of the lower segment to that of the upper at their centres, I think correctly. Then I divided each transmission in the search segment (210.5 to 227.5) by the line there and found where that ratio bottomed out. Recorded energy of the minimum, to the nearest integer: 222 keV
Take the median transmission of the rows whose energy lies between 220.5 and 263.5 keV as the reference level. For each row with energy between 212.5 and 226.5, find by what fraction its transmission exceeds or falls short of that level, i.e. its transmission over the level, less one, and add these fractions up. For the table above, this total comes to -0.048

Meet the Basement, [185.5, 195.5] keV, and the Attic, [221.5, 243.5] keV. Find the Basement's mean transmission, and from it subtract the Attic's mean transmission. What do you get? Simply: 0.0011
